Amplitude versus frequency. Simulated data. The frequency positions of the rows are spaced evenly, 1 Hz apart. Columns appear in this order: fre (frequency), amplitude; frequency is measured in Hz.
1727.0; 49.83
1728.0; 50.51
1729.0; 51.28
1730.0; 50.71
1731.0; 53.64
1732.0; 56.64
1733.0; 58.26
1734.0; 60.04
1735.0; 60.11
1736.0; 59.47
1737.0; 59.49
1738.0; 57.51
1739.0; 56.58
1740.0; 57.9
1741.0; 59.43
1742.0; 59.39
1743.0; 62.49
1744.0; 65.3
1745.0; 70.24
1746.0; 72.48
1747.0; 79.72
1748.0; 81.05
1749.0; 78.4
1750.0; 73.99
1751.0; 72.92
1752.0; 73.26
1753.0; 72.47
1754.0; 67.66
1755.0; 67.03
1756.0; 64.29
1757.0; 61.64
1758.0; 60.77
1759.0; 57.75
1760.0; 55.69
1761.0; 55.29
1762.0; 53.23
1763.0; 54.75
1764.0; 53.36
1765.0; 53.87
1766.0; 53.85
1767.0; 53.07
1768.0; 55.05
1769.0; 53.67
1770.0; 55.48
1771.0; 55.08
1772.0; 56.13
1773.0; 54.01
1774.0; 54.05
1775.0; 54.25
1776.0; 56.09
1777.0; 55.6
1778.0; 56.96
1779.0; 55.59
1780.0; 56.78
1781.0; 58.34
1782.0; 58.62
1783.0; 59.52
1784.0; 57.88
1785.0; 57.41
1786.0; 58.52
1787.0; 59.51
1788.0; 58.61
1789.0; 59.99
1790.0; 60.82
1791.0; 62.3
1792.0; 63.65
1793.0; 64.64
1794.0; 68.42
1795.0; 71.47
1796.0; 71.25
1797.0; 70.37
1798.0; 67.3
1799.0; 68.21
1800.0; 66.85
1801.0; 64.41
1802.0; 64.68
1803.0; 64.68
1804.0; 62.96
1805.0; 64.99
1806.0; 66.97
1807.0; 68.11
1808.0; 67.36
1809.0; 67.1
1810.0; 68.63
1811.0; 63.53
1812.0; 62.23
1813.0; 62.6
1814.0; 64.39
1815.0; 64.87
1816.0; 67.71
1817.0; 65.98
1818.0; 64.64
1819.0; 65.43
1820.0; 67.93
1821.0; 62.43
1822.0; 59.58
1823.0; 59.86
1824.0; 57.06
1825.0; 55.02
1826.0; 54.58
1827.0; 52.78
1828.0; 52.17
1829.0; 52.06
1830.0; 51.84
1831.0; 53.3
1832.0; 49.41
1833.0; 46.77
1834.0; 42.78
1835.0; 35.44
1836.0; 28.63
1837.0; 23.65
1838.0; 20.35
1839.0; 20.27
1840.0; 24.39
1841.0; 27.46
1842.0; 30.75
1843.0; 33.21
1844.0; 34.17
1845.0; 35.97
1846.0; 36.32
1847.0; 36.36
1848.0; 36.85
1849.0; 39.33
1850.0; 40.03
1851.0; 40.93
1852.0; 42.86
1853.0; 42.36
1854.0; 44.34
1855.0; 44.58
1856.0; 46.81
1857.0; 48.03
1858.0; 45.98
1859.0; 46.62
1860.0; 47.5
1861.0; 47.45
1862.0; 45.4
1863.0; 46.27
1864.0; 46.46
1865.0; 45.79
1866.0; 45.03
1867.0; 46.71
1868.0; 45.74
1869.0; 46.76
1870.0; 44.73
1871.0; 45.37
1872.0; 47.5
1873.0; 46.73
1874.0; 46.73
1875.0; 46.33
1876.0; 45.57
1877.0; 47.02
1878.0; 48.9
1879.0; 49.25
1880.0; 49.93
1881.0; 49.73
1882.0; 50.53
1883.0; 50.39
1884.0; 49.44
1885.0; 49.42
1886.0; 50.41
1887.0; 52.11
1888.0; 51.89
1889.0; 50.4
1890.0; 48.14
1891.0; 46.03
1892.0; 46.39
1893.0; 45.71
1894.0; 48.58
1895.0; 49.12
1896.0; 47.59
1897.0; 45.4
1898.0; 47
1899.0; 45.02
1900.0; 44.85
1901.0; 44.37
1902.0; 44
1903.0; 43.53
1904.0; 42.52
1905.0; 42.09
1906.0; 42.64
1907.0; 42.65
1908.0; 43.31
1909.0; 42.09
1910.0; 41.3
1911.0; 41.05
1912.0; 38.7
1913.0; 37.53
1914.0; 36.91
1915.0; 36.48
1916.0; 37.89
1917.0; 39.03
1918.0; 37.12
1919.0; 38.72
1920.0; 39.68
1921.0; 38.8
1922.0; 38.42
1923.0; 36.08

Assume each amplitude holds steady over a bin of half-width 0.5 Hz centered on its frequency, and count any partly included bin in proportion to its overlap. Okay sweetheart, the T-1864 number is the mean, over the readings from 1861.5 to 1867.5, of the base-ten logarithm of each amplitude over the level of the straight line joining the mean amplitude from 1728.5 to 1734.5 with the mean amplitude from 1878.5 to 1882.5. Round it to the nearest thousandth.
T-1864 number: -0.040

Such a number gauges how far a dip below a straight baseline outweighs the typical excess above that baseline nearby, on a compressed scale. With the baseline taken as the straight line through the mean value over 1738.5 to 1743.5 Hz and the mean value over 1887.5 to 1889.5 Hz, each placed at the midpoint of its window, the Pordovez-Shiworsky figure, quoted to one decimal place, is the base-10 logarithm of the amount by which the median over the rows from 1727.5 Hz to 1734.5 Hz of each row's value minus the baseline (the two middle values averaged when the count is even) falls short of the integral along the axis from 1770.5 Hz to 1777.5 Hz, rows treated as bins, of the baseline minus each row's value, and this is 1.4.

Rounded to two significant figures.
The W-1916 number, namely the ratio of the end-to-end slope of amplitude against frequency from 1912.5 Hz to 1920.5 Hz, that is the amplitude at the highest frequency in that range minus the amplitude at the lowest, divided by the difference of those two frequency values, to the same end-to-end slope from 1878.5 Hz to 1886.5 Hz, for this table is 1.9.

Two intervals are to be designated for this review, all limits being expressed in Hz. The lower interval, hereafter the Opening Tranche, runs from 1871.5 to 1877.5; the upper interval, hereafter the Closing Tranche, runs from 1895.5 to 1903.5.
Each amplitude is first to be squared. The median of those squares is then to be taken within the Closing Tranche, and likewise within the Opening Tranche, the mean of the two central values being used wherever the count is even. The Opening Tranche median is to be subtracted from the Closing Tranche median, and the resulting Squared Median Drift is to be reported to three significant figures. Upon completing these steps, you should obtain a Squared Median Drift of -165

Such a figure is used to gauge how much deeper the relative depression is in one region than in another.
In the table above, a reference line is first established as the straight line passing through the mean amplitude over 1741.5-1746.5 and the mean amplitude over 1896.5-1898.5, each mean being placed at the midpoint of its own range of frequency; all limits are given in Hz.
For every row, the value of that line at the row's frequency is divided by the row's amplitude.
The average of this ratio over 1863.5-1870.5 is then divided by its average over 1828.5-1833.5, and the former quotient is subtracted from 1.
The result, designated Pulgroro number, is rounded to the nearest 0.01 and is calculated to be -0.01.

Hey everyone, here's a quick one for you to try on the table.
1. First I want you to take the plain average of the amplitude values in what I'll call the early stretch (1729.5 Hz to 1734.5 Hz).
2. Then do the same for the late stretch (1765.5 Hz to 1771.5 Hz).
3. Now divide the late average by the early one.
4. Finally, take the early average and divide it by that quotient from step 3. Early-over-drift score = 57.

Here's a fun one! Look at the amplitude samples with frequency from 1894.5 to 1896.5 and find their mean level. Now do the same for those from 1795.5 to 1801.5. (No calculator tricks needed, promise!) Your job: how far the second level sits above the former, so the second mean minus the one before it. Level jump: 20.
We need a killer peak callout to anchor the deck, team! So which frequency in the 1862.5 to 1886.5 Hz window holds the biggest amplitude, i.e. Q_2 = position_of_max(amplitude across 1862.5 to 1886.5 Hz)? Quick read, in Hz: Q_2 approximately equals 1882.0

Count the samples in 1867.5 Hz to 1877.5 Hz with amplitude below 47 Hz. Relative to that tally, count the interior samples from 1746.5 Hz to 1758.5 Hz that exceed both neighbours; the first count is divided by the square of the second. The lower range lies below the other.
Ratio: 2.0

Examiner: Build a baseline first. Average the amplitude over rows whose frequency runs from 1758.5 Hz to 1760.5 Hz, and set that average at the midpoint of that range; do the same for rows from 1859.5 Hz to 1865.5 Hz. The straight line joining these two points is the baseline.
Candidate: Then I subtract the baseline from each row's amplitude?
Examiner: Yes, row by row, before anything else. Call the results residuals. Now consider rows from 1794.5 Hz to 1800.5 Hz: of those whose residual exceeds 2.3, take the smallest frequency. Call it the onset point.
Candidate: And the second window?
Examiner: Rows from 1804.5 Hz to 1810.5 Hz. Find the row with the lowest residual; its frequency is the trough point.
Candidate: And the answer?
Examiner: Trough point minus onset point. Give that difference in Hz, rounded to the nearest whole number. 10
